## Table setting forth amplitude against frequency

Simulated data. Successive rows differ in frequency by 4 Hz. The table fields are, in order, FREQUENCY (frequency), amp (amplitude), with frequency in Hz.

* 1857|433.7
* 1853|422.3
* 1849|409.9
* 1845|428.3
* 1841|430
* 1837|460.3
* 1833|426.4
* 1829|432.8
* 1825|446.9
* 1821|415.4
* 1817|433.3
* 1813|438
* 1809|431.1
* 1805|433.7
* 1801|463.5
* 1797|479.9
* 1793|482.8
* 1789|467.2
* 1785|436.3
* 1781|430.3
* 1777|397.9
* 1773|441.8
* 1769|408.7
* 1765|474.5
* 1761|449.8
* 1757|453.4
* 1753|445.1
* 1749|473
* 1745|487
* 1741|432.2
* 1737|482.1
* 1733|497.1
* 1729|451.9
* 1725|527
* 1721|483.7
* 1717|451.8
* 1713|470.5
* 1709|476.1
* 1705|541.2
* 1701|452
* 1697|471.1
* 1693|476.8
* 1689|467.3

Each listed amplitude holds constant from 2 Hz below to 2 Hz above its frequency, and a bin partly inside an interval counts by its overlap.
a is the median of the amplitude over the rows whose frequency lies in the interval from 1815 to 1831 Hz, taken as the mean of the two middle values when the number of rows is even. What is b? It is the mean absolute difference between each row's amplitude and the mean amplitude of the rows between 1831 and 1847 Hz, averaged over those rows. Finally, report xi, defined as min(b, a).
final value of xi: 12.0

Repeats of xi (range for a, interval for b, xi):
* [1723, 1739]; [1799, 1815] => 11.0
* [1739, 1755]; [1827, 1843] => 11.5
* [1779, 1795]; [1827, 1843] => 11.5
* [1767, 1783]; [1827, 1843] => 11.5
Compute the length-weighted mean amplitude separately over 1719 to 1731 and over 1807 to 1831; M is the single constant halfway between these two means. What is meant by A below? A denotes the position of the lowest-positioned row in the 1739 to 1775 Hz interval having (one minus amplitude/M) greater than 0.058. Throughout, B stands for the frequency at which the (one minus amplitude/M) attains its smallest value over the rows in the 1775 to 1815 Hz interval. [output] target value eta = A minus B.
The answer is -52 Hz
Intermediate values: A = 1741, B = 1793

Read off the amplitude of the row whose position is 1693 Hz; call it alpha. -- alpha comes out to 476.8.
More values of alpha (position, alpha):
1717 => 451.8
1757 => 453.4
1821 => 415.4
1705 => 541.2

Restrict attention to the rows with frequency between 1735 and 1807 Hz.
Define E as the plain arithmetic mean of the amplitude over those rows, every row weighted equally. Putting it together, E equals 452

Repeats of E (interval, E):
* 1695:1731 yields 481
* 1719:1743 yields 479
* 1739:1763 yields 457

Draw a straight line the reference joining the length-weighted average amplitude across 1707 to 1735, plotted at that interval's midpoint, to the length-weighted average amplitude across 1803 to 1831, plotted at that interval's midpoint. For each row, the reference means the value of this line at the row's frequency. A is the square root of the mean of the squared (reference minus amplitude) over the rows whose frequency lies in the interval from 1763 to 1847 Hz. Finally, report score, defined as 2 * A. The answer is 48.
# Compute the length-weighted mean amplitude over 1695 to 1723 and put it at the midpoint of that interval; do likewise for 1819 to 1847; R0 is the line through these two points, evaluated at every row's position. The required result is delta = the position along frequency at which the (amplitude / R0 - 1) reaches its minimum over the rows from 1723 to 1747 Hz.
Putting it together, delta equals 1741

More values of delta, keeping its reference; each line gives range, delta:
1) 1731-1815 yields 1777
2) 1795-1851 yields 1821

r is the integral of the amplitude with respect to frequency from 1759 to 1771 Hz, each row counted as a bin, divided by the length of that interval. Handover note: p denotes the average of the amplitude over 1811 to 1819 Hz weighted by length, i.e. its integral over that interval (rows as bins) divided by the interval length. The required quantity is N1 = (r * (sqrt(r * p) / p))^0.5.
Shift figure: 21.2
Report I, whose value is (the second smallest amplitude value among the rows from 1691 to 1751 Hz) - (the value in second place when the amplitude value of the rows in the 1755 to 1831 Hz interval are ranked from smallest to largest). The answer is 43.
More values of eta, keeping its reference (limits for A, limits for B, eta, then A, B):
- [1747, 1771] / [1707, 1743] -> 44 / 1769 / 1725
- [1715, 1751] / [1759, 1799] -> -52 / 1741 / 1793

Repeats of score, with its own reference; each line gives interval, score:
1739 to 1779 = 57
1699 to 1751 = 58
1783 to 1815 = 45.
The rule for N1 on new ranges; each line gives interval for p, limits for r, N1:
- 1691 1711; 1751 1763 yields 20.8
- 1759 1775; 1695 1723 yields 22.3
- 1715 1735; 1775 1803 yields 20.9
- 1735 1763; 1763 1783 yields 20.4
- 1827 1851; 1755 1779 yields 21.0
